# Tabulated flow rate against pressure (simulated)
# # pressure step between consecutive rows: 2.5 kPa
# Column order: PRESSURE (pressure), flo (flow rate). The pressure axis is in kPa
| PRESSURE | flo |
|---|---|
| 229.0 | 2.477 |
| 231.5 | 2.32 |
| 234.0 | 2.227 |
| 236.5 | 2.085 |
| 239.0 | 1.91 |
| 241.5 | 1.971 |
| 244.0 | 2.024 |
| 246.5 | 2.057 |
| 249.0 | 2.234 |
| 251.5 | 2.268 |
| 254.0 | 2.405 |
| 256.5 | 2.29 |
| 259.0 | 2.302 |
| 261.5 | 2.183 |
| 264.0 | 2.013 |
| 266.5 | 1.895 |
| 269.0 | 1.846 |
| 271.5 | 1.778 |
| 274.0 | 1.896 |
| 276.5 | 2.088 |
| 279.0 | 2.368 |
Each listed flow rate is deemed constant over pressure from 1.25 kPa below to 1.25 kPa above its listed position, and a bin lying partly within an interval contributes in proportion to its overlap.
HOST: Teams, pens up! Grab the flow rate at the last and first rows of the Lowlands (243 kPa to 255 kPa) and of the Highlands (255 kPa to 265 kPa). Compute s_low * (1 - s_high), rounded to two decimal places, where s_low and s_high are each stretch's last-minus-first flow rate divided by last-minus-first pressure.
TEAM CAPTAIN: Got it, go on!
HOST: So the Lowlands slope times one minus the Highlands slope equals 0.04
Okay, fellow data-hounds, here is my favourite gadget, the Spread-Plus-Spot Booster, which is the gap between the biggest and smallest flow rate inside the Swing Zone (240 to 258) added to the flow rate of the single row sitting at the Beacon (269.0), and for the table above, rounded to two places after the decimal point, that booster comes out 2.28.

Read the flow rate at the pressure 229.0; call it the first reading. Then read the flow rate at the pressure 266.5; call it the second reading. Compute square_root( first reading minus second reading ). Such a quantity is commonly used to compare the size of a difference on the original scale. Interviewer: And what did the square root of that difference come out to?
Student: 0.8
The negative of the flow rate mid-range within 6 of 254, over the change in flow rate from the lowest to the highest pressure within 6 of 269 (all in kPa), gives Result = 20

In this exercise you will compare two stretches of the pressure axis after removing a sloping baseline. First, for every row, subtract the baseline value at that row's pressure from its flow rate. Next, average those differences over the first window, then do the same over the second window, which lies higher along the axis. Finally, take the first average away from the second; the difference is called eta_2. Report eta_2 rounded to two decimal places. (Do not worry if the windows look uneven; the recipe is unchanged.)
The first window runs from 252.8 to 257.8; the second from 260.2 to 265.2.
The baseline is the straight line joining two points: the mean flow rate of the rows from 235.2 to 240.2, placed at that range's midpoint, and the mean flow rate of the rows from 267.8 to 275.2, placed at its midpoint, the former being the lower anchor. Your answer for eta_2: -0.21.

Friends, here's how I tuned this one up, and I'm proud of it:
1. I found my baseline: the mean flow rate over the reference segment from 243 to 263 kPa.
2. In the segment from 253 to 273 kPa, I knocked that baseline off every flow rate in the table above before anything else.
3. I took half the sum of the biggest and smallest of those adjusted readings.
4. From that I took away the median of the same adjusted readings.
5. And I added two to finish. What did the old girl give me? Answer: 1.99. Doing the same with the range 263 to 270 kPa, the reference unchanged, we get 2.03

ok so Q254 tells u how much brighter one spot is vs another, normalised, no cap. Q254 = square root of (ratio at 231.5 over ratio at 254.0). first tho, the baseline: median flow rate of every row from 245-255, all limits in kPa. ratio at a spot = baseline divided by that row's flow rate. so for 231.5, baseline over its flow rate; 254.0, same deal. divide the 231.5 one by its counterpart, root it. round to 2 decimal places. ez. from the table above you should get 1.02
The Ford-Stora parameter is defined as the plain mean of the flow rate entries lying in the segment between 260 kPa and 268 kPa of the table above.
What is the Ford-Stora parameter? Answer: 2.03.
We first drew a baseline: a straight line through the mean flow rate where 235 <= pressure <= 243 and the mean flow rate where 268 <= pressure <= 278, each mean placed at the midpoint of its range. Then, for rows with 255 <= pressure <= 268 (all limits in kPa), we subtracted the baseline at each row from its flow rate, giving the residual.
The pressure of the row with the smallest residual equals 266.5 kPa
